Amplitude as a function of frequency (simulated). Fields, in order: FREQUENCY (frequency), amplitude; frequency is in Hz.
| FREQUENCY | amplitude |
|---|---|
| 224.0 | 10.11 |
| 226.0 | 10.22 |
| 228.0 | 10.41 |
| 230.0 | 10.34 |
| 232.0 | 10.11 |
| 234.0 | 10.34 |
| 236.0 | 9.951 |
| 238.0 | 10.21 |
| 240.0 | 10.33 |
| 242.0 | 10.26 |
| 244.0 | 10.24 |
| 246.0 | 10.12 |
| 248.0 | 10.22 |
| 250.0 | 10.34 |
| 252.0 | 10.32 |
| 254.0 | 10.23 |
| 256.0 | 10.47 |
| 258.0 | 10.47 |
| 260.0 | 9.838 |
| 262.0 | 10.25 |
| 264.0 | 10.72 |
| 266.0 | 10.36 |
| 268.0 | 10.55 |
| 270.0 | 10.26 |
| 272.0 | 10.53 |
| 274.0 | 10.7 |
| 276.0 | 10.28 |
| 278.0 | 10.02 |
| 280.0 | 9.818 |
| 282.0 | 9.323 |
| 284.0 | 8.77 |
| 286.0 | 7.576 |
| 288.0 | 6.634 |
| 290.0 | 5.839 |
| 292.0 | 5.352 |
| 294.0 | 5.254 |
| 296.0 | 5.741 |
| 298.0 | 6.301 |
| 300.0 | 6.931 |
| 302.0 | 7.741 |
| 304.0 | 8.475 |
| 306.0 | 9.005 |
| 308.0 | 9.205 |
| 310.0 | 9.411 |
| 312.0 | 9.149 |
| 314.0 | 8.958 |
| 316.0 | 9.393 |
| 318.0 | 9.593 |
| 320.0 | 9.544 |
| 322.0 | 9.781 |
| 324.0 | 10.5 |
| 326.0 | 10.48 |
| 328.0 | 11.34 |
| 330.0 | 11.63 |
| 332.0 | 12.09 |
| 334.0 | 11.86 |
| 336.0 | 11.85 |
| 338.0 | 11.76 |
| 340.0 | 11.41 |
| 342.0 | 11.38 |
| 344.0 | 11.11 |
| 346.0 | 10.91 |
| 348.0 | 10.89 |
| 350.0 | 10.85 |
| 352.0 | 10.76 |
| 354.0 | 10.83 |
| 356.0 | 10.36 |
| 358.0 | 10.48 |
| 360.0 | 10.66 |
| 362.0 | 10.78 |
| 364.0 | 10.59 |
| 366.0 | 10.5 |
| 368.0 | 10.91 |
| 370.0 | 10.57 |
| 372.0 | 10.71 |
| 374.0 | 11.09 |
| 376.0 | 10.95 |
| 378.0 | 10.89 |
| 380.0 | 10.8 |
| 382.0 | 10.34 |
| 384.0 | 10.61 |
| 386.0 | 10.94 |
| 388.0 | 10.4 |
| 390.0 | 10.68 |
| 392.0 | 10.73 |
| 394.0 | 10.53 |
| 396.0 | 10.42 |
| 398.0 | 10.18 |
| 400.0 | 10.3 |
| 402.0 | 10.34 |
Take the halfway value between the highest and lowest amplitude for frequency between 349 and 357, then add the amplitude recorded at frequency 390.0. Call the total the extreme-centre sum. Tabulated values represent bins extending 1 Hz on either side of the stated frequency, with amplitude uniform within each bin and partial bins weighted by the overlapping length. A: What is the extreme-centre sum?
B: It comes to 21.3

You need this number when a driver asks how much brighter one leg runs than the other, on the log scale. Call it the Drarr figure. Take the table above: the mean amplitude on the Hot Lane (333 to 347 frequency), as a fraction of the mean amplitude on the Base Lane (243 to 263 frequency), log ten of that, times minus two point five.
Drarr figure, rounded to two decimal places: -0.12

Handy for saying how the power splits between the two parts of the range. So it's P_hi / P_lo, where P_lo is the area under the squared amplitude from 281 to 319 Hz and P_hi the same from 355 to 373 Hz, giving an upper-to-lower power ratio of 0.8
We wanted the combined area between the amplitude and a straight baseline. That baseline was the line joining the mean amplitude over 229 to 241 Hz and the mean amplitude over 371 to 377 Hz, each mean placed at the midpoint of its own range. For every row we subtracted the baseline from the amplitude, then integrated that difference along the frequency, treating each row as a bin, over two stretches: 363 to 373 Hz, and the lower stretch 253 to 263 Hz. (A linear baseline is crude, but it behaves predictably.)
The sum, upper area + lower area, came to -3.1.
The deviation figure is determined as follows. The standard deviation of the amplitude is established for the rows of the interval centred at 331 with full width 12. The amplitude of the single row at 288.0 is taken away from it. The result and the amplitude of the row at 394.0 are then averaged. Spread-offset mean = 2.2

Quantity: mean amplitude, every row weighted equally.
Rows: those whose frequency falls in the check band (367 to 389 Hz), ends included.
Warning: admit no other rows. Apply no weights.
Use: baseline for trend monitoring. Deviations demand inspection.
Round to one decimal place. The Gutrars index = 10.7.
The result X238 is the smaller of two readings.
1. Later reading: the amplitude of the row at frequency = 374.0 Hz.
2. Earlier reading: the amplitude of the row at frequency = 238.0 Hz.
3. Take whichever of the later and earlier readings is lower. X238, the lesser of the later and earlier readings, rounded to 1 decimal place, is 10.2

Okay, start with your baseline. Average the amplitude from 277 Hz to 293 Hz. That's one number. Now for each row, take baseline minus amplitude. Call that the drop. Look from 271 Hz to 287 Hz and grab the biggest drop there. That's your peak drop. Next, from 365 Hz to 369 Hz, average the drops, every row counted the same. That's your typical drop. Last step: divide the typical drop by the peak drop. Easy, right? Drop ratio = -8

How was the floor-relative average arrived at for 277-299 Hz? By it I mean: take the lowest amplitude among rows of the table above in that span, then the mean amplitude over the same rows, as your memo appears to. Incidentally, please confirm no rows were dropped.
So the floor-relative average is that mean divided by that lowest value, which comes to 1.4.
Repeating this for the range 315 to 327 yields 1.1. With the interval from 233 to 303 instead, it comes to 1.8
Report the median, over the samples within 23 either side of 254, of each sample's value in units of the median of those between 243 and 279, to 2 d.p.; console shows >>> 1.00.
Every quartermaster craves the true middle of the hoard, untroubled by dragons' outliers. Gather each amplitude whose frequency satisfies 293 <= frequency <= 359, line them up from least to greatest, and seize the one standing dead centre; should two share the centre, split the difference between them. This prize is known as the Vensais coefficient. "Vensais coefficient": 10.5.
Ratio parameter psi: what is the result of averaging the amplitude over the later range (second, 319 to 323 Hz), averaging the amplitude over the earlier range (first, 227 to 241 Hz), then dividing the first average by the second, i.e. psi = 1.1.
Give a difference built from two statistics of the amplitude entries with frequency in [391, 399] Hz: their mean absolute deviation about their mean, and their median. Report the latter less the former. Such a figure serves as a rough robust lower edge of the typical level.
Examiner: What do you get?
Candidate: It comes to 10.3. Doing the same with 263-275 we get 10.4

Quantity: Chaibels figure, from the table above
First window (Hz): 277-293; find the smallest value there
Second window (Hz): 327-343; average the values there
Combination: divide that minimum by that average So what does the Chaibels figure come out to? 0.46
